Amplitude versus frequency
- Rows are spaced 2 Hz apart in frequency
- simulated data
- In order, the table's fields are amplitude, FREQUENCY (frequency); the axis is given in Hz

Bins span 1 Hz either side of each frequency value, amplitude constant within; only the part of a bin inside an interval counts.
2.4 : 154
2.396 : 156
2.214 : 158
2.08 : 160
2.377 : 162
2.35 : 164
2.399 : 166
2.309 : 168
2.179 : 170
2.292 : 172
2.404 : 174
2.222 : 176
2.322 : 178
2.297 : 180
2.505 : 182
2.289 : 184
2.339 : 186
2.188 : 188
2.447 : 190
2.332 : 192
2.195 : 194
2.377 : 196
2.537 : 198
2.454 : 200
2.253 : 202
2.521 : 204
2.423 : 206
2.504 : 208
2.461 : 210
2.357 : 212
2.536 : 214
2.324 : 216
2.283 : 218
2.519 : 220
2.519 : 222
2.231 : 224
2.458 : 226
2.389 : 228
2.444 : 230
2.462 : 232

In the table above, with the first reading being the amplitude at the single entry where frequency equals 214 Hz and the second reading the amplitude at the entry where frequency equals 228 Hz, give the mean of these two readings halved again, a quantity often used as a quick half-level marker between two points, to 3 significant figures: 1.23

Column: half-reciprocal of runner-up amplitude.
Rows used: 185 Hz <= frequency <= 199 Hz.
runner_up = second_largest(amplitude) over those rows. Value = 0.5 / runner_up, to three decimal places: 0.204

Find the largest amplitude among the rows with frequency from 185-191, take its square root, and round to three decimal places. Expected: 1.564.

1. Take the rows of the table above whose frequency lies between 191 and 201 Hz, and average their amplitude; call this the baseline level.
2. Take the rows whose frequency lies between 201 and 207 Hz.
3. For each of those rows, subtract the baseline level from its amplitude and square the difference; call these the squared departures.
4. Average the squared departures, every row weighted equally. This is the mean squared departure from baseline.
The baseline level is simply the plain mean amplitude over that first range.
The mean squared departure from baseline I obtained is 0.013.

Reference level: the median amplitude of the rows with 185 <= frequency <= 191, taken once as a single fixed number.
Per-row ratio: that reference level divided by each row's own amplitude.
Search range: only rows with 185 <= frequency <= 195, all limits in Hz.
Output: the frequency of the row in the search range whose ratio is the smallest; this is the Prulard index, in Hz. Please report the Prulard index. 190 Hz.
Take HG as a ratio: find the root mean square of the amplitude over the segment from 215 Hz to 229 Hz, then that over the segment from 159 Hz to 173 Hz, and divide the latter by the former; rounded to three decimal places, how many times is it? 0.956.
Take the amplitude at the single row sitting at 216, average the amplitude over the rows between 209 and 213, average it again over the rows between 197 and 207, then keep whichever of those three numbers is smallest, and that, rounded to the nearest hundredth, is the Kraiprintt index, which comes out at 2.32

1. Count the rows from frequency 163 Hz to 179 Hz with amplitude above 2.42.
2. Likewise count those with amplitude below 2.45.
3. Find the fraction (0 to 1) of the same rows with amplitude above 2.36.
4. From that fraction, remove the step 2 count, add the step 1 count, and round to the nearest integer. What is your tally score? -8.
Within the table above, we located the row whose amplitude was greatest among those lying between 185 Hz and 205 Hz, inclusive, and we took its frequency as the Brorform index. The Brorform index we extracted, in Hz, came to 198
